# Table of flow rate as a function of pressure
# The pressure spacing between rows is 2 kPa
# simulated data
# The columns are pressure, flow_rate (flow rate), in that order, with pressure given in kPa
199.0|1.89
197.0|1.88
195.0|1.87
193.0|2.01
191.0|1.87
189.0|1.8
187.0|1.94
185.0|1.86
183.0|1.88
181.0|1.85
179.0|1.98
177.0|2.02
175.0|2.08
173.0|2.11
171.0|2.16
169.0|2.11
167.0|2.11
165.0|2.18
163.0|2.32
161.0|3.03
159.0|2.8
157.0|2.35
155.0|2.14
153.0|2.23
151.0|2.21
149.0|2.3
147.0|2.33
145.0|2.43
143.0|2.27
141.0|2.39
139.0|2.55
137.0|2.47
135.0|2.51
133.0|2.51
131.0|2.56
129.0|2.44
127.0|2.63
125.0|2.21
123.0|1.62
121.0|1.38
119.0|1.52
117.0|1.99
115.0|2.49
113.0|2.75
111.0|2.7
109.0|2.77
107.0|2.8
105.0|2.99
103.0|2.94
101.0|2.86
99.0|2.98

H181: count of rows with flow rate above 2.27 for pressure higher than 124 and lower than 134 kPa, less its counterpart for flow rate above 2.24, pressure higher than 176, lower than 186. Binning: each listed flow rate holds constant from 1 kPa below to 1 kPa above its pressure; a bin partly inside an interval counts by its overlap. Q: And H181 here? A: 4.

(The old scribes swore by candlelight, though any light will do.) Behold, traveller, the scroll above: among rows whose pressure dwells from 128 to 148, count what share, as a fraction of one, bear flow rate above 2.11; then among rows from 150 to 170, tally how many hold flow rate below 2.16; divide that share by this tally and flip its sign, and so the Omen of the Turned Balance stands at -0.33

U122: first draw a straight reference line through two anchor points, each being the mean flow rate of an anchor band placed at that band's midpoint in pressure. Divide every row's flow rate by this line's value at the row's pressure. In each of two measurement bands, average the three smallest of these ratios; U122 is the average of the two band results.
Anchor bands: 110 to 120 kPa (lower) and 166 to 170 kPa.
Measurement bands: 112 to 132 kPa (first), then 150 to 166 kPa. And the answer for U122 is 0.84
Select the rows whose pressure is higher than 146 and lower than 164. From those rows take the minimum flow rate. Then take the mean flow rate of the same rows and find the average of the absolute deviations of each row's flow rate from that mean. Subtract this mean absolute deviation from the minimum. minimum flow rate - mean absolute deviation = 1.9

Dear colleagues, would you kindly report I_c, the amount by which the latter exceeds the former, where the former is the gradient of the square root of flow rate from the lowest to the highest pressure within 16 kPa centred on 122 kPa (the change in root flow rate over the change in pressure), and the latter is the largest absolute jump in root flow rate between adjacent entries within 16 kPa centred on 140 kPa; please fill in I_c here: 0.053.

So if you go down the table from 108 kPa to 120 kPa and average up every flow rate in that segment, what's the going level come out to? 2.37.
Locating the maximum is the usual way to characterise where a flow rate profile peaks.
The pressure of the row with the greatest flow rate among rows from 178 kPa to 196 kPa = 193.0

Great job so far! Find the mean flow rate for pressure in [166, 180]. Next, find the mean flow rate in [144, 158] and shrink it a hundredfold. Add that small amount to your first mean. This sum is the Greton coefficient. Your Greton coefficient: 2.10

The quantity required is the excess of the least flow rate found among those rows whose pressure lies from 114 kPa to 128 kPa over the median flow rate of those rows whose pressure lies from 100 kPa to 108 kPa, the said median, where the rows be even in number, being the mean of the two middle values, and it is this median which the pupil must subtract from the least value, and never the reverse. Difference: -1.5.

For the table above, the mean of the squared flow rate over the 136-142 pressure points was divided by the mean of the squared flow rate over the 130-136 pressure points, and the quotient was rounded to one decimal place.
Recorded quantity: 1.0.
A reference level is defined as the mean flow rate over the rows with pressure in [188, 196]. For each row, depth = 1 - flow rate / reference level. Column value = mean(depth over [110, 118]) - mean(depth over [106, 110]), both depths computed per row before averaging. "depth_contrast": 0.16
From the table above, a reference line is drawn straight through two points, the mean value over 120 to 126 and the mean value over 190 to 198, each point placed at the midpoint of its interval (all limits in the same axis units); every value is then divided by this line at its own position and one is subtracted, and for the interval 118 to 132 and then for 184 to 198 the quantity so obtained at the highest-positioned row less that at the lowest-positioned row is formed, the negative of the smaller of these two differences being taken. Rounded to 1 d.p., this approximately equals 0.0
